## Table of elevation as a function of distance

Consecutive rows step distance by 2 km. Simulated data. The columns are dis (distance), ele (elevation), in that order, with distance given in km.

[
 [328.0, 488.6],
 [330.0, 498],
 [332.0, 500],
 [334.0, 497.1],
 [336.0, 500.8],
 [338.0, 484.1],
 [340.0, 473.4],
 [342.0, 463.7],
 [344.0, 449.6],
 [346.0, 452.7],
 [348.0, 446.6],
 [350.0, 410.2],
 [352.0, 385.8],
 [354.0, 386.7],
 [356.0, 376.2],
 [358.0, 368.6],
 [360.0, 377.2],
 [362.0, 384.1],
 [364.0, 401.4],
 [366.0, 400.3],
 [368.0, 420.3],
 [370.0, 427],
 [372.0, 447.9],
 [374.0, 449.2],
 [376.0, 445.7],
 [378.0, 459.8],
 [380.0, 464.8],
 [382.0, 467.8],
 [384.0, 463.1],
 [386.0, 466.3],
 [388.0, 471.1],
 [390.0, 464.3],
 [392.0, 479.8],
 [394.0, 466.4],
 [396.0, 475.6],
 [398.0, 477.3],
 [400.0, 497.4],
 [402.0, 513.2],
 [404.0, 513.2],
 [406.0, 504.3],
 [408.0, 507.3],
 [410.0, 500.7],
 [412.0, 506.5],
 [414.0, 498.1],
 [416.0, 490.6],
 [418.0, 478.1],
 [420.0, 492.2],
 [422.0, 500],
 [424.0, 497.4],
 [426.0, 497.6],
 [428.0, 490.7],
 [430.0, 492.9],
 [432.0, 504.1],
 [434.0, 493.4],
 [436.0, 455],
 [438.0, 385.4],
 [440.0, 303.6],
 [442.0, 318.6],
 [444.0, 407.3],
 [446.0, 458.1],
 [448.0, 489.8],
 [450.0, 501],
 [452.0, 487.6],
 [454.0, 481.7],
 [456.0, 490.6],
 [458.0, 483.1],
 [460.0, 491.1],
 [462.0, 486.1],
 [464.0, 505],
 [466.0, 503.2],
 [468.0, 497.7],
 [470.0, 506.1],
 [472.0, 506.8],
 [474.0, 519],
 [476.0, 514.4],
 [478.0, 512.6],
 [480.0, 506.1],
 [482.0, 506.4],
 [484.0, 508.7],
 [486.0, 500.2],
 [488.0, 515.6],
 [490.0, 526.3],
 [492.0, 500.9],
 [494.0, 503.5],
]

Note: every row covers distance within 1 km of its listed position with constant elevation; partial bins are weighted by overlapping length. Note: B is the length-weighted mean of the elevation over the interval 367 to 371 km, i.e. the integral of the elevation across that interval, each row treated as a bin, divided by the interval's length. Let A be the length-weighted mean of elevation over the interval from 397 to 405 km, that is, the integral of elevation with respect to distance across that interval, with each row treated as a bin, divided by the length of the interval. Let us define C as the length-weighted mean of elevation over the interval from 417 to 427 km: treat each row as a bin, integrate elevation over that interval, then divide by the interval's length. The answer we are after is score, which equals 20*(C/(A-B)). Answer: 129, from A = 500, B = 424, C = 493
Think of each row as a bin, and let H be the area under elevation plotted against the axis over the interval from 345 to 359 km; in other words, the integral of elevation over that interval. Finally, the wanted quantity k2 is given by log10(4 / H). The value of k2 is -3.15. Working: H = 5654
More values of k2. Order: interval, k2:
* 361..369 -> -2.90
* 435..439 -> -2.62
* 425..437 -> -3.17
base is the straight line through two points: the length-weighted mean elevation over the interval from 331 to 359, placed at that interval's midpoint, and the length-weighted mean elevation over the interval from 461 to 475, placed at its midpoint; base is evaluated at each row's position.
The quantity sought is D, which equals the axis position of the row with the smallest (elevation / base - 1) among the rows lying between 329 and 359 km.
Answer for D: 358.0 km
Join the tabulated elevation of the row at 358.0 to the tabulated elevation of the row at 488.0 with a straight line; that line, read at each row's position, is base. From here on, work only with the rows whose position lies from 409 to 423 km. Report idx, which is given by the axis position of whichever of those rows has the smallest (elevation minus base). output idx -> 418.0 km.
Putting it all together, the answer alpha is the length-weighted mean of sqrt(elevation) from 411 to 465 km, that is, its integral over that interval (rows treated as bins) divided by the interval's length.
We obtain 21.6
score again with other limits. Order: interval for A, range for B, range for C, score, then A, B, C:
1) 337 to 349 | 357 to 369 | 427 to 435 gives 142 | 462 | 392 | 495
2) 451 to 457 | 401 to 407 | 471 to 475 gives -435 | 487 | 510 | 513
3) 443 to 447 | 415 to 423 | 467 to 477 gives -177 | 433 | 490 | 509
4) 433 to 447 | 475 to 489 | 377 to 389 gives -88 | 403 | 509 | 465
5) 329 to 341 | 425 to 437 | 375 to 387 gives 2810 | 492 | 489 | 461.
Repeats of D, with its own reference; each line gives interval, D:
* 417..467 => 440.0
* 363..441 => 440.0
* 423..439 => 438.0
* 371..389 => 376.0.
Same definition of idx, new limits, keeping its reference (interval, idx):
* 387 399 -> 394.0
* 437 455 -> 440.0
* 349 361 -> 358.0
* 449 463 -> 462.0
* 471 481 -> 480.0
